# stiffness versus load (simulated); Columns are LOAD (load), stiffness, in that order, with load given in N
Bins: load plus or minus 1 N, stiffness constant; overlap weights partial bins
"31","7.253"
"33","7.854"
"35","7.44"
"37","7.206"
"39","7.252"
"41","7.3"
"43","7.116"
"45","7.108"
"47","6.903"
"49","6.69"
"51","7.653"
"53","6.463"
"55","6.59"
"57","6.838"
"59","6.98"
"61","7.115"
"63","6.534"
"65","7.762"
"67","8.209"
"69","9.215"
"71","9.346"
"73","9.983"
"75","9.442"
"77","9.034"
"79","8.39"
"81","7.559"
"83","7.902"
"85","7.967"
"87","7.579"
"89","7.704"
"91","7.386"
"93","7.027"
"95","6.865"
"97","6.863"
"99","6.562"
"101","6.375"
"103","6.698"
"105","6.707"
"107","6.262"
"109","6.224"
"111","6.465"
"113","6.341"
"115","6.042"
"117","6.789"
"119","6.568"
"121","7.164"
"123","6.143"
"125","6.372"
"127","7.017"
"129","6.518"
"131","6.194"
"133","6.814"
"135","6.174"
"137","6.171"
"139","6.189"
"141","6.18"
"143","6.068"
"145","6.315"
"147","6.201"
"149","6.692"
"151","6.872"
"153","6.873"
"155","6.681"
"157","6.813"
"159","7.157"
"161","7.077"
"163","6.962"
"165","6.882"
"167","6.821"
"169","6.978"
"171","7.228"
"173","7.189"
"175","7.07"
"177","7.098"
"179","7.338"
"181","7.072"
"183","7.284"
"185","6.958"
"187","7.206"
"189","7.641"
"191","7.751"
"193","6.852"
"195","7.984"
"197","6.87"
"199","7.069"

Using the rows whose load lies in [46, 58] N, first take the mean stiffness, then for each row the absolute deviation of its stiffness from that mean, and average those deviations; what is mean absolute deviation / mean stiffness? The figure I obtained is 0.041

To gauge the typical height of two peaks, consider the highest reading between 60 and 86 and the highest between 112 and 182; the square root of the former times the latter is 8.6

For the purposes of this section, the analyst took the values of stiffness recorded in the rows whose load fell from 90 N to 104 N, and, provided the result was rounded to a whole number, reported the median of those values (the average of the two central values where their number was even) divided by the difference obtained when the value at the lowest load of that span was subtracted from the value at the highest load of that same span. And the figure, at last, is -10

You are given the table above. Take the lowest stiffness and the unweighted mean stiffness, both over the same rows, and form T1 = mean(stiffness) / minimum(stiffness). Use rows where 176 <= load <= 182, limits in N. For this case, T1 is 1.01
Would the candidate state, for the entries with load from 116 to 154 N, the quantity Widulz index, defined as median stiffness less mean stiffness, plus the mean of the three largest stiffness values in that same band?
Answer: 6.9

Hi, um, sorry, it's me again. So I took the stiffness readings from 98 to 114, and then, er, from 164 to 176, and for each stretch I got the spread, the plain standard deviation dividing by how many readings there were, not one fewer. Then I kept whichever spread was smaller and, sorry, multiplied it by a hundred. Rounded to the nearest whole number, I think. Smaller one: 15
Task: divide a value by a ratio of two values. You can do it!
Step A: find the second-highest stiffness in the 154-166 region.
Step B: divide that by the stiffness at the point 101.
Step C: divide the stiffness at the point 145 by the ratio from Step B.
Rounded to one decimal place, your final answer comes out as 5.7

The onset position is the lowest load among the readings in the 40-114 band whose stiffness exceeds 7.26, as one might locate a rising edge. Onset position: 41 N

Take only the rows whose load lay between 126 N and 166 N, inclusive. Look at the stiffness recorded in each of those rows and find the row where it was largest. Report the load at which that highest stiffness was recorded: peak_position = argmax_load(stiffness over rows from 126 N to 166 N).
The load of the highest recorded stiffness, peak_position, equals 159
